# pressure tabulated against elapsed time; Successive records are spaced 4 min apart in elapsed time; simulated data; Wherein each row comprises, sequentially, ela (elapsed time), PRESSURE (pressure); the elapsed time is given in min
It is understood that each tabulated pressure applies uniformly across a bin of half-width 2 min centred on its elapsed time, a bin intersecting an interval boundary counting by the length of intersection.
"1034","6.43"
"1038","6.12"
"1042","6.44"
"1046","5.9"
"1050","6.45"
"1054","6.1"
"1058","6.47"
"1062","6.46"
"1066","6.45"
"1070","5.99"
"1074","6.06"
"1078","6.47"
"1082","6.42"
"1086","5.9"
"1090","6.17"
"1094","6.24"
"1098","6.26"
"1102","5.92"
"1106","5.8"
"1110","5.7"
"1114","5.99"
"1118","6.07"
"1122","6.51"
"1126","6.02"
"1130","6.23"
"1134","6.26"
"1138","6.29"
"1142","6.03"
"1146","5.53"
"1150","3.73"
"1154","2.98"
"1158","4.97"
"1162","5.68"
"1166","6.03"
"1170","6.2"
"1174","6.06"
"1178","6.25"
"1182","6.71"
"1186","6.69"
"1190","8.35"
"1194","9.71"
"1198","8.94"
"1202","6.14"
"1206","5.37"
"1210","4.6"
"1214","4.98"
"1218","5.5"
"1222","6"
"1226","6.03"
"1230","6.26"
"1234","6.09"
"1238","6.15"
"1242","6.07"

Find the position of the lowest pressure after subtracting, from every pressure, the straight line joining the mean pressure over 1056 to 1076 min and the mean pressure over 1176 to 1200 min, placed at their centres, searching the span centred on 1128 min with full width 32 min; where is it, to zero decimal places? 1142 min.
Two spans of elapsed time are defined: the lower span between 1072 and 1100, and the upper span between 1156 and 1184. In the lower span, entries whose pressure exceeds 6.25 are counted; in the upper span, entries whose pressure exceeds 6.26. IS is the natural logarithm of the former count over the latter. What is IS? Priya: 1.1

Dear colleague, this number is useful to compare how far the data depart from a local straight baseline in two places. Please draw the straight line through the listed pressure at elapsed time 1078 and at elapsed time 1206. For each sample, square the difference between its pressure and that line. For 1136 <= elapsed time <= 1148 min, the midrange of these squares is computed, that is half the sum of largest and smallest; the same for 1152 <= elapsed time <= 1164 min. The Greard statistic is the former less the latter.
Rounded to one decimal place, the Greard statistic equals -4.0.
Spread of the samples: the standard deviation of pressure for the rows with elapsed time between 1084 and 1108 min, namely 0.2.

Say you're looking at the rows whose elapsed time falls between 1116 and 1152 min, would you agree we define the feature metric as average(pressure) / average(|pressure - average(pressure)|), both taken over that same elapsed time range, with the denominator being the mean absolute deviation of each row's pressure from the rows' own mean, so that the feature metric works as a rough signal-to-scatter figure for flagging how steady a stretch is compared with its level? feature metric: 11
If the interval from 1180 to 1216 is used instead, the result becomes 5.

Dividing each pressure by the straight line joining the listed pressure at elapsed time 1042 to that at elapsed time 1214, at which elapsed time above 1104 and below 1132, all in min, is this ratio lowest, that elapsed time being 1110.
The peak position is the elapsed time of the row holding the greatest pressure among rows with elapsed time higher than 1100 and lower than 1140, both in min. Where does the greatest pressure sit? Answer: 1122 min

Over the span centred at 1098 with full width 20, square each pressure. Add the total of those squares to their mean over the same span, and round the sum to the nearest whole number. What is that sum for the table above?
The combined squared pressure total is 222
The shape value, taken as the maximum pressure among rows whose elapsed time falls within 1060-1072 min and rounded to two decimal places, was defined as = 6.46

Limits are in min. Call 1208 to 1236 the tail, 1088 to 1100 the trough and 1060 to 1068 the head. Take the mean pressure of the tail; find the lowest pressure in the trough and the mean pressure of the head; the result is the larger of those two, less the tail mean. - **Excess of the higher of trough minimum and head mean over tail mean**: 0.82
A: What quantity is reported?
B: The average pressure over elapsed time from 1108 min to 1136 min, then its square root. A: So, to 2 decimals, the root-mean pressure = 2.47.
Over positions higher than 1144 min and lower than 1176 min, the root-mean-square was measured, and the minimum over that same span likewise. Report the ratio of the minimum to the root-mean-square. 0.57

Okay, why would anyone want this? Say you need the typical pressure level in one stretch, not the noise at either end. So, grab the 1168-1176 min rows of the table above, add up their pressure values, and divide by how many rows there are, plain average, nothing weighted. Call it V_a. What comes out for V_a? 6.13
